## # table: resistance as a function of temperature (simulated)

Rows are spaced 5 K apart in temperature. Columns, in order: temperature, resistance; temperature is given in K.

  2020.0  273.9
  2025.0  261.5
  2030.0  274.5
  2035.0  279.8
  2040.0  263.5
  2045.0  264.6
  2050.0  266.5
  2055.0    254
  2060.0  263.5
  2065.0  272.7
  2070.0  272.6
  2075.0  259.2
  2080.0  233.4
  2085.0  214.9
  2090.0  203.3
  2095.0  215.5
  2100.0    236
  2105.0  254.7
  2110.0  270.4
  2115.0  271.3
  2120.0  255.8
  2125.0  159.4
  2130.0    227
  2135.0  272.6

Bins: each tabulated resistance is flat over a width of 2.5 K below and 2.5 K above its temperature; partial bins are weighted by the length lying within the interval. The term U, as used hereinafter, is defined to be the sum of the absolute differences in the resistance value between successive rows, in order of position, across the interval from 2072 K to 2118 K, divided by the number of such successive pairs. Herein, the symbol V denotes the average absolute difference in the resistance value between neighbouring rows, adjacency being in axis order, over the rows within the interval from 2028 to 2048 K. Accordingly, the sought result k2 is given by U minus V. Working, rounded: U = 15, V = 7.6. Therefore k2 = 7.9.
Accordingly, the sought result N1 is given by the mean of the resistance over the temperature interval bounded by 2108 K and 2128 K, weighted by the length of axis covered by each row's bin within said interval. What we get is 238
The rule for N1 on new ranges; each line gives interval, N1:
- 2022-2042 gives 270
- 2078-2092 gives 217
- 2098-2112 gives 254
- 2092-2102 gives 224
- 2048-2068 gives 264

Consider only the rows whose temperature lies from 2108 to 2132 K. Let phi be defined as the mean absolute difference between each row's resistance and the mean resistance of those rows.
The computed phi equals 35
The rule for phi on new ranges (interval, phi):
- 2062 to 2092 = 25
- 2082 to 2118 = 24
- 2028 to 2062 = 6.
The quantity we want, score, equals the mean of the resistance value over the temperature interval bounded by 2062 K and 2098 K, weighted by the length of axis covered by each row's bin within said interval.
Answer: 239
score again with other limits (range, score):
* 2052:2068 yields 264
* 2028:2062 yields 267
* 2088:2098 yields 211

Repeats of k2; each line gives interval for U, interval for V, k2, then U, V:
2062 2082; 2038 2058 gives 7.9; 13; 5.2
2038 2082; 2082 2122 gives -4.4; 9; 13.6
